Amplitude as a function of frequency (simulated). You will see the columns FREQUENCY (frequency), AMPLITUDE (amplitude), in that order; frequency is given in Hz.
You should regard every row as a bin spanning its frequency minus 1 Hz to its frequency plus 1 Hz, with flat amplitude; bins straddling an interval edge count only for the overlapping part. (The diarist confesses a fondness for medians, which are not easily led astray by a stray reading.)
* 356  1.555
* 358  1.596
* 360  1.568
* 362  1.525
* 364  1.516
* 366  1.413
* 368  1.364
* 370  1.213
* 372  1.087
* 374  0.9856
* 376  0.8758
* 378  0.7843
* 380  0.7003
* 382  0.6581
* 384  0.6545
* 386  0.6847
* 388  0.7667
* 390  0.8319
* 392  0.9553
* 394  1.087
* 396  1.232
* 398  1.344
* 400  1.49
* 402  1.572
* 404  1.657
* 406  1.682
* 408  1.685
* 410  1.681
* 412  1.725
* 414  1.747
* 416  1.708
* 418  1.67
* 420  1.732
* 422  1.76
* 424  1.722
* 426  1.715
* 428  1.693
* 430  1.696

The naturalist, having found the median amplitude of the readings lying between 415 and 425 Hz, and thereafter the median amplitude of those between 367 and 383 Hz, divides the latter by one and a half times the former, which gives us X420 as 0.36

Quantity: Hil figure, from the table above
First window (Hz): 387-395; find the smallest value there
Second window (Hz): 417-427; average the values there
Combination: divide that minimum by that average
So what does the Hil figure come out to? 0.45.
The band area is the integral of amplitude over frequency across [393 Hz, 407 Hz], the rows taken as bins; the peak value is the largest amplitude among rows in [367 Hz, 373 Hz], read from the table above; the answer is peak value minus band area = -18.8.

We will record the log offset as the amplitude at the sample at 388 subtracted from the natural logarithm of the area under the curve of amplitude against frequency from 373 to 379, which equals 0.90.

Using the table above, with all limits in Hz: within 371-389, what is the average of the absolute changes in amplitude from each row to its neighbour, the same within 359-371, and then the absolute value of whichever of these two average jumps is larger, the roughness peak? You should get 0.071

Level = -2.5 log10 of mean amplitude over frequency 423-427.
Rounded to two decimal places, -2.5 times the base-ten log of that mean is -0.59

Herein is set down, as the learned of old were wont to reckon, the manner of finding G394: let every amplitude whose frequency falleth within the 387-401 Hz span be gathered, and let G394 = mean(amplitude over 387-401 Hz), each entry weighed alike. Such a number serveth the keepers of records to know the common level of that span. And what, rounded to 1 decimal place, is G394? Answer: 1.1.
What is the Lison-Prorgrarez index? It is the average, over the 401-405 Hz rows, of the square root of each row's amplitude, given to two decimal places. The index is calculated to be 1.27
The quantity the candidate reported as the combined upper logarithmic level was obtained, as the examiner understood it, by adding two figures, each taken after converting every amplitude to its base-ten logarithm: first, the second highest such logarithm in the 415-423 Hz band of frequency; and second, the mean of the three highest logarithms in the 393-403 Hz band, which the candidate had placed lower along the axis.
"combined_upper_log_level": 0.40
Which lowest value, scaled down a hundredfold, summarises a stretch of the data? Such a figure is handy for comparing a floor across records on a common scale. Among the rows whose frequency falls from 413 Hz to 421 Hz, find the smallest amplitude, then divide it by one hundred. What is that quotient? 0.017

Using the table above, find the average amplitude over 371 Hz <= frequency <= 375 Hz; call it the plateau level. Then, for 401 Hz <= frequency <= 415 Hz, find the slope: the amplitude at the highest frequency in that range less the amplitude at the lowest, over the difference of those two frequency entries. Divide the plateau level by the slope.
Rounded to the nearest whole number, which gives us 71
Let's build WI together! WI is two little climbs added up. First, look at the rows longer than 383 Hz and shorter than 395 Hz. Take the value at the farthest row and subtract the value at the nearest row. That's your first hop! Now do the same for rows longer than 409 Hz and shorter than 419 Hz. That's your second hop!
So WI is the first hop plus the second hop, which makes 0.4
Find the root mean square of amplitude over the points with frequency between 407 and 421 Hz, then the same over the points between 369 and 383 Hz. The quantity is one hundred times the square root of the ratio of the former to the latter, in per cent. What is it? 136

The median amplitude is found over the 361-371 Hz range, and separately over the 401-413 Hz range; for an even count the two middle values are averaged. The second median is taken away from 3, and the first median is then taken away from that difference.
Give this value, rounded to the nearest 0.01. -0.09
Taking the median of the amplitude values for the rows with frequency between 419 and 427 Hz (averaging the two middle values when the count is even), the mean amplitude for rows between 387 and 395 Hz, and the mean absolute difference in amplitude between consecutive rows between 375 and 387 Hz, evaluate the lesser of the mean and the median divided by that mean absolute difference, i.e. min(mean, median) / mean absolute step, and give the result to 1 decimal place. 18.1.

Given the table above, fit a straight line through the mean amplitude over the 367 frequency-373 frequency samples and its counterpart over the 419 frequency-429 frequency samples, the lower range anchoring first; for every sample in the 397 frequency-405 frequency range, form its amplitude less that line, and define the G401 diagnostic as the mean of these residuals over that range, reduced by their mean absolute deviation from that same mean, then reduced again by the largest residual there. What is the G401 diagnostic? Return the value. -0.19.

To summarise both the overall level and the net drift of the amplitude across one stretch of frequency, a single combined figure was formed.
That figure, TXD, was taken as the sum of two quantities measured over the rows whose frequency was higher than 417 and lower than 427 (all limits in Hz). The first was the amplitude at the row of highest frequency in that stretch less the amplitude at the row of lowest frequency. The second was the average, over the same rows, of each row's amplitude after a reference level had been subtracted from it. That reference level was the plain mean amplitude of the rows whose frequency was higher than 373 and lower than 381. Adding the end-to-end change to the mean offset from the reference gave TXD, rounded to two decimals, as 0.93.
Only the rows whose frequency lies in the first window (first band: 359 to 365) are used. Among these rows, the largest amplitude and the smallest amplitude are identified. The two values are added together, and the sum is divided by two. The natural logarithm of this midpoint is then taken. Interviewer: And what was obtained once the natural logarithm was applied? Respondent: 0.4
